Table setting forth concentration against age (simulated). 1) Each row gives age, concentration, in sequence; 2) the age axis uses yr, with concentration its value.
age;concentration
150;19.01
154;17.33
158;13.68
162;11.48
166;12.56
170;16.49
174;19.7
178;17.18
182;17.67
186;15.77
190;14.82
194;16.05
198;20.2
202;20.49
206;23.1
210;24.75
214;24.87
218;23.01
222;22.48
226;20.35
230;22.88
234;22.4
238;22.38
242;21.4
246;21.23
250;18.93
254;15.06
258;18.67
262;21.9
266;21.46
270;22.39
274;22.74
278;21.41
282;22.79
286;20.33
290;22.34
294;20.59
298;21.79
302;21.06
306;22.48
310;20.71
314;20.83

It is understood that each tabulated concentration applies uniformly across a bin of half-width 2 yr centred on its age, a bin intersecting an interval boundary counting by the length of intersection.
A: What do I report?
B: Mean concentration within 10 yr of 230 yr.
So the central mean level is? 22.1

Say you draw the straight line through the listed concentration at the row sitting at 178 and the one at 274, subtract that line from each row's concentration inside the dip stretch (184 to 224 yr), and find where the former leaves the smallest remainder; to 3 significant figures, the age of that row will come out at 190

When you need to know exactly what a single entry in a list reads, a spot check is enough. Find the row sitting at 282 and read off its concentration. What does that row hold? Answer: 22.79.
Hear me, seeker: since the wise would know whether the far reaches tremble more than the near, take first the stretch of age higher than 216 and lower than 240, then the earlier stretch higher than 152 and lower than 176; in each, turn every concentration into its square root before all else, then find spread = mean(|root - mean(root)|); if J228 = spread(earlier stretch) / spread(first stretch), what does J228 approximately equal 5.0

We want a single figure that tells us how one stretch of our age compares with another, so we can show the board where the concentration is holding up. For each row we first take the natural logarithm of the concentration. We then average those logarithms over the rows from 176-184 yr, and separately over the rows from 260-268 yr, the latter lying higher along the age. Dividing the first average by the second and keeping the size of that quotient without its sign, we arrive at 0.93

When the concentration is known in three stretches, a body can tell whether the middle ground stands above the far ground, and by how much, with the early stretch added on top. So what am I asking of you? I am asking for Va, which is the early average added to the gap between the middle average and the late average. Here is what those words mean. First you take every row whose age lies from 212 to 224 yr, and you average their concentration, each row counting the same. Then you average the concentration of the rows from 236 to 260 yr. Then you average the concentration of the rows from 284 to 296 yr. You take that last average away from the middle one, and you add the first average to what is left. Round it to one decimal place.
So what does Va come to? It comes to 22.0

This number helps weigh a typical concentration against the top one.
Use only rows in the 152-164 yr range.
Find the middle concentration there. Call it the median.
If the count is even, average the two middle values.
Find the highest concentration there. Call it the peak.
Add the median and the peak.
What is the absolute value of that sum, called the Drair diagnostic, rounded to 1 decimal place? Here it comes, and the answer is 31.0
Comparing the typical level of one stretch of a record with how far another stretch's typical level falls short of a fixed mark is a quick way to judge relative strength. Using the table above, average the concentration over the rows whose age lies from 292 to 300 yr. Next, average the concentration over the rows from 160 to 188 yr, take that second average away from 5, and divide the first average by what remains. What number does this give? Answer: -1.96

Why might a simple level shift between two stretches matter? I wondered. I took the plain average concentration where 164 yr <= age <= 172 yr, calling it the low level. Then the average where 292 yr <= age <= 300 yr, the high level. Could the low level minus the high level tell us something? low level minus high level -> -6.7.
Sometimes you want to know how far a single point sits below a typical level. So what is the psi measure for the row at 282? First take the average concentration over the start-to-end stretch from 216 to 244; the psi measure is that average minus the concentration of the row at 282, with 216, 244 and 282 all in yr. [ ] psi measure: -0.7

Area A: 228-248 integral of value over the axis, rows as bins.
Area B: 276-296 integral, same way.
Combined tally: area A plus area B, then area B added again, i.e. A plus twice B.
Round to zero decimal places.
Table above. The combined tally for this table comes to 1301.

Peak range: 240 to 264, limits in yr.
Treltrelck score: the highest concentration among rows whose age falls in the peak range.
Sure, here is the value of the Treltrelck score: 21.9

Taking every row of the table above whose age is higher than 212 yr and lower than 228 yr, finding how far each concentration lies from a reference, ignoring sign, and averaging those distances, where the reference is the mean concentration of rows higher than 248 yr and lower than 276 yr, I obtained 2.5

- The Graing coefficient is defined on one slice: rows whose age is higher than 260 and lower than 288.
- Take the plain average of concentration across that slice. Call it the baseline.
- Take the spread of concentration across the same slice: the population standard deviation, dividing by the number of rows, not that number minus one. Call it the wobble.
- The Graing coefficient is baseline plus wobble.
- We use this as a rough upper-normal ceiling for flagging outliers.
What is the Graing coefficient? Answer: 22.7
